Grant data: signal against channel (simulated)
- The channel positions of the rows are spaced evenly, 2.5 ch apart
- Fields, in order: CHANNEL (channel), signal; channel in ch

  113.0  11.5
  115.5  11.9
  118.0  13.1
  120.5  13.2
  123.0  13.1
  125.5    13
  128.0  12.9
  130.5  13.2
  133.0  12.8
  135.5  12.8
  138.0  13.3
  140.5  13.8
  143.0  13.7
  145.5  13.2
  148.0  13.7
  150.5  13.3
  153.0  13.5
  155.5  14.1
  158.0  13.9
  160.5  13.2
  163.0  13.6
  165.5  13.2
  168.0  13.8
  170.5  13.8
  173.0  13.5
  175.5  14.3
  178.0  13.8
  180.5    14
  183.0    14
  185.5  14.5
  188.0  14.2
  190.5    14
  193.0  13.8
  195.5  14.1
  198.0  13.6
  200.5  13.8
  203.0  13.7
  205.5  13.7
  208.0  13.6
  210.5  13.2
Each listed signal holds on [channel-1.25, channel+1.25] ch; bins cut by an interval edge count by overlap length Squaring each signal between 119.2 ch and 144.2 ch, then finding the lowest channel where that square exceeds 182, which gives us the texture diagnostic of 140.5 ch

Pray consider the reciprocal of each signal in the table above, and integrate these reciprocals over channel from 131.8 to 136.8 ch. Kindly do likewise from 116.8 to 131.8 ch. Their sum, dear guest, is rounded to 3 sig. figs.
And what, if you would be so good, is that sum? 1.54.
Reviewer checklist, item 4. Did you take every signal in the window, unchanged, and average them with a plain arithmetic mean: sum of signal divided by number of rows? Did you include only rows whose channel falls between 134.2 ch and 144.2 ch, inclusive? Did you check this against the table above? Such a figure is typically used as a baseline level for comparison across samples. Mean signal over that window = 13.4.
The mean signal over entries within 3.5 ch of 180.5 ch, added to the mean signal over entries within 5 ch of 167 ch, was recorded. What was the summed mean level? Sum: 27.5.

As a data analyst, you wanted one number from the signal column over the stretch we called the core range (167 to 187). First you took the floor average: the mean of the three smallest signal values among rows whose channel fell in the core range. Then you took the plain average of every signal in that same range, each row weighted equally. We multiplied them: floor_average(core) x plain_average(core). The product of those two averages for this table 191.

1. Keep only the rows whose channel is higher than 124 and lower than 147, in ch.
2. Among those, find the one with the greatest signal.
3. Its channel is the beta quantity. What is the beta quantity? 140.5 ch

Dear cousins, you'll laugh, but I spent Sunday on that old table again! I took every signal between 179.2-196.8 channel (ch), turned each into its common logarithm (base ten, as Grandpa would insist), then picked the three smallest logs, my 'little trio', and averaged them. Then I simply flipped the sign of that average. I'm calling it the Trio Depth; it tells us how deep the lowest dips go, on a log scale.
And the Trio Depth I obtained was -1.14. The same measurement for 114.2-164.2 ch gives -1.10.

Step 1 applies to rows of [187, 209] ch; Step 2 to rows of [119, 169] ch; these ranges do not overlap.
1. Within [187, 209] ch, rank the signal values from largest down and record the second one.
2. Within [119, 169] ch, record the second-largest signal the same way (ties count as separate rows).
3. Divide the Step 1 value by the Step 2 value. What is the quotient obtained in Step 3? 1.01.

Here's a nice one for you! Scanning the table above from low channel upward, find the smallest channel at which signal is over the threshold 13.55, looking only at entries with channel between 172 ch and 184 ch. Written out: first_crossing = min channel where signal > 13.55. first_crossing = 175.5 ch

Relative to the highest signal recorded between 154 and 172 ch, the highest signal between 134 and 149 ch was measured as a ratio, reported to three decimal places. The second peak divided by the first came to 0.979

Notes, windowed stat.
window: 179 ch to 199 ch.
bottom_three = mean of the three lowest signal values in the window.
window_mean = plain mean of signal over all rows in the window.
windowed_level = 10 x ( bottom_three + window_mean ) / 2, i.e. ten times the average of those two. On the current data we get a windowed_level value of 139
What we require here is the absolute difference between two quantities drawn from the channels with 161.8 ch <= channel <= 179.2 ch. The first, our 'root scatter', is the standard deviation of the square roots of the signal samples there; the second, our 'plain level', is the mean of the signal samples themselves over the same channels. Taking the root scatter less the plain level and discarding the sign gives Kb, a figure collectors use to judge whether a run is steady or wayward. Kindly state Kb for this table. 13.7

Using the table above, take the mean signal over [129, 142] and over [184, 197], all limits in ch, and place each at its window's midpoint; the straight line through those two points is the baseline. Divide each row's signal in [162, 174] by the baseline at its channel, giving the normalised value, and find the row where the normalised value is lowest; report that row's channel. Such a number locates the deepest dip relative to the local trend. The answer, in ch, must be 165.5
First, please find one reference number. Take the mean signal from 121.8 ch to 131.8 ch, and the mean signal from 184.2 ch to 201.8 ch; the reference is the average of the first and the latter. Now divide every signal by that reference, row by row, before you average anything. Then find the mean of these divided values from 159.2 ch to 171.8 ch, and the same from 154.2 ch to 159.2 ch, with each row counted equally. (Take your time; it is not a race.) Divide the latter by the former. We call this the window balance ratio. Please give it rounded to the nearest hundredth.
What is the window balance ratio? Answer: 1.04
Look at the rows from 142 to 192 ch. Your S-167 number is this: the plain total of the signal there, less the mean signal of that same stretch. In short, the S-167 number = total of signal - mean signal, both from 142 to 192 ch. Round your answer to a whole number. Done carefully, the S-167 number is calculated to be 262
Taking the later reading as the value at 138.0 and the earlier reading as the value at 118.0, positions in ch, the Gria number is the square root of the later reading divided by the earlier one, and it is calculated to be 1.01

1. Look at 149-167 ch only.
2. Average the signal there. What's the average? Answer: 13.5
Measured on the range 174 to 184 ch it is 14.0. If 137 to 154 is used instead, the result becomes 13.5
